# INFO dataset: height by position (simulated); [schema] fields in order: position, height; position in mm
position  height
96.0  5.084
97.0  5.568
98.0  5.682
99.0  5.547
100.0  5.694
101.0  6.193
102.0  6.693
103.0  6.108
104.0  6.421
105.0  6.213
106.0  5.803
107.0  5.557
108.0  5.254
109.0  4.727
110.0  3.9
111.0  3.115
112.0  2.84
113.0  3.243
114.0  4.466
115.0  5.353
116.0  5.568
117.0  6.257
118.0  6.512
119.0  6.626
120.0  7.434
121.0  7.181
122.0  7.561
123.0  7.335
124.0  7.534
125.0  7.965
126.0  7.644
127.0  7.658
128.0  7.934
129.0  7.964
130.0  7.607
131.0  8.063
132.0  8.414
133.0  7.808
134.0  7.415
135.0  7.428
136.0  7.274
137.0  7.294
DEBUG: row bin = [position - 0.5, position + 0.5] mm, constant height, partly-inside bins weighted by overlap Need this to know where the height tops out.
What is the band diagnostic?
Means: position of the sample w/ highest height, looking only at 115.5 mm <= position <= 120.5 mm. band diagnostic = 120.0 mm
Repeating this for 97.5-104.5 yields 102.0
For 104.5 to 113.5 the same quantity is 105.0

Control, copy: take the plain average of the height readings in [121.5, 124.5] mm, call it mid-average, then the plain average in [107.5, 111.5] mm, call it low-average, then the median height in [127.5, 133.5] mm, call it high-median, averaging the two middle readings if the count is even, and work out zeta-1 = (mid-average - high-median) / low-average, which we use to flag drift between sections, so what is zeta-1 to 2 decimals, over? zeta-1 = -0.11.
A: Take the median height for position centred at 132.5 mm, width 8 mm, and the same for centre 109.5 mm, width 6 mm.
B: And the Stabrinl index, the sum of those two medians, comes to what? 12.0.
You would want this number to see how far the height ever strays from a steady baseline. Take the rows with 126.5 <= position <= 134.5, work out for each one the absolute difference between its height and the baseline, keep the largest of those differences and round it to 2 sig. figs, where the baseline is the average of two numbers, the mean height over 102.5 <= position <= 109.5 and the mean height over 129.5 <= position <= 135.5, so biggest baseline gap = 1.7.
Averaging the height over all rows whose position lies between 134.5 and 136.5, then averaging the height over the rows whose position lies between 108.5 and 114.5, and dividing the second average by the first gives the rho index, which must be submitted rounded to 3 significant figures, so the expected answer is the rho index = 0.505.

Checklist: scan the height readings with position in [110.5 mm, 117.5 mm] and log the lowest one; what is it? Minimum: 2.84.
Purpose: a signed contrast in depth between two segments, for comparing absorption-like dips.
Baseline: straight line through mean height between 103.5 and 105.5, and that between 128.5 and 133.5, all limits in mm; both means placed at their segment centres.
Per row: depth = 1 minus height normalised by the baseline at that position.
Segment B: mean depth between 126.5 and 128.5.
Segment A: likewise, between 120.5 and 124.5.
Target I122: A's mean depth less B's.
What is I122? 0.0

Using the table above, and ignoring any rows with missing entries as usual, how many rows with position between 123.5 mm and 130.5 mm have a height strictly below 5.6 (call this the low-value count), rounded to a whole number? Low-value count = 0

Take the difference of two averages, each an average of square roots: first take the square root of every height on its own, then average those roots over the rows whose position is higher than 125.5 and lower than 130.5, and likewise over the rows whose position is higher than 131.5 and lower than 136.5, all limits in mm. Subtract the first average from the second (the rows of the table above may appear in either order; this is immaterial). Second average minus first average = -0.02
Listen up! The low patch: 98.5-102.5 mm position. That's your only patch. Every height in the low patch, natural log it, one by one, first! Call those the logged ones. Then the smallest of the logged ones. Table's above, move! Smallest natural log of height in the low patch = 1.71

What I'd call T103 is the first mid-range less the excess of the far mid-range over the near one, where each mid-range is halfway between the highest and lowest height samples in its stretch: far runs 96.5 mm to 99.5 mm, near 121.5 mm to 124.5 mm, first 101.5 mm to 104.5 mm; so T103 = 8.2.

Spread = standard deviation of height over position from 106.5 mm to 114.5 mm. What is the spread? 1.0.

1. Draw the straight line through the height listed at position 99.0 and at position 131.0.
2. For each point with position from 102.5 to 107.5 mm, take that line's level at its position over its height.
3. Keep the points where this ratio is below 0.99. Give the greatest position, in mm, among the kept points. 105.0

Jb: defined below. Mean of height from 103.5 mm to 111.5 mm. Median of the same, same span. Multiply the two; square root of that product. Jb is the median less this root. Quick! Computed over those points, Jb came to 0.14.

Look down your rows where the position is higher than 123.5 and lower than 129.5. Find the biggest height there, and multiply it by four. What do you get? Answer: 32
